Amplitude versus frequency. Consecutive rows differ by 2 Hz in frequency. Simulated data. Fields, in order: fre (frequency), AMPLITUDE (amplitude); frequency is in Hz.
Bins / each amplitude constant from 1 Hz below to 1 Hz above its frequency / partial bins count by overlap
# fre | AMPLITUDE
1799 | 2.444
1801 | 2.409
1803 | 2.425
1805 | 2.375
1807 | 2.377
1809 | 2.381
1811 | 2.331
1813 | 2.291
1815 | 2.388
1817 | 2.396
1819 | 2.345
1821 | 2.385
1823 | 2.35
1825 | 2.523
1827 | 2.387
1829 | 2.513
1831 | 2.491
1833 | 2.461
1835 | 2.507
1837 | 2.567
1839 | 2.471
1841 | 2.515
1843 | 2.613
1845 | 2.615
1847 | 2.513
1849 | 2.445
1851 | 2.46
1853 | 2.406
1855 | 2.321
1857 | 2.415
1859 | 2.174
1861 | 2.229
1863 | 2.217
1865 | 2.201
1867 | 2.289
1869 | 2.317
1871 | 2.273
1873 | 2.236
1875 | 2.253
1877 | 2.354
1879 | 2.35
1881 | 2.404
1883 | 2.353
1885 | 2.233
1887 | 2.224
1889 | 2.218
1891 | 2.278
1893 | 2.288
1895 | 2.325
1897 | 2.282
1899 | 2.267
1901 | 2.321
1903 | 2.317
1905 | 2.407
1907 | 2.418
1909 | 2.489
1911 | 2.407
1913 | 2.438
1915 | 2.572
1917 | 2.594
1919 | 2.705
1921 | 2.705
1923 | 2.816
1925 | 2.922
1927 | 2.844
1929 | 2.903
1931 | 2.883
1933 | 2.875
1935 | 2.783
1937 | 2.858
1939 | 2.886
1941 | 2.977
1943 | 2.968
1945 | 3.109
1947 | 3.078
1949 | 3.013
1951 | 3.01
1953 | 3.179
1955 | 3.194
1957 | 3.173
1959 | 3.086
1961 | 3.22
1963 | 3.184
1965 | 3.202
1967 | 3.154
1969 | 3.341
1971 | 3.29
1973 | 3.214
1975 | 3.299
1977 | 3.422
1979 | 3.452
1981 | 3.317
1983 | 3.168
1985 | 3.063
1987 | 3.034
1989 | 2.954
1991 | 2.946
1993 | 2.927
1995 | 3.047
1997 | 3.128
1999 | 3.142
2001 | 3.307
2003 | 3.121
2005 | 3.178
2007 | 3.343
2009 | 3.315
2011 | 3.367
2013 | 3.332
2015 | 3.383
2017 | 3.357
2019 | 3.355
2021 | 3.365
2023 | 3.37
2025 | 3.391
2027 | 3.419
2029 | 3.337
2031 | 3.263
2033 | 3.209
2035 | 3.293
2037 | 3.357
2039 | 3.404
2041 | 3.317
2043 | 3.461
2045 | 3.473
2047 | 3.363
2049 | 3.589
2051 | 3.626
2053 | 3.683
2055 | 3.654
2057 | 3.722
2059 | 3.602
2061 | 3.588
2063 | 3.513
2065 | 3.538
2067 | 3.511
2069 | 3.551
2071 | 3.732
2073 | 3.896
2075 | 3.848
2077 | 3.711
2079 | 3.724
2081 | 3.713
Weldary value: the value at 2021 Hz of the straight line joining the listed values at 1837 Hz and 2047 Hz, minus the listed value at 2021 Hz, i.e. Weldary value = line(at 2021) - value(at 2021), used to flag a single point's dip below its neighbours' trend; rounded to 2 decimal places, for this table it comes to -0.10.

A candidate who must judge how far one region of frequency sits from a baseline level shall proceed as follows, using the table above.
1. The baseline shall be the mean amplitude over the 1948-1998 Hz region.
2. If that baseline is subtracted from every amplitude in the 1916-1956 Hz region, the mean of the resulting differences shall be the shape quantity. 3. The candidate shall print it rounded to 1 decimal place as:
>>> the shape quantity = -0.2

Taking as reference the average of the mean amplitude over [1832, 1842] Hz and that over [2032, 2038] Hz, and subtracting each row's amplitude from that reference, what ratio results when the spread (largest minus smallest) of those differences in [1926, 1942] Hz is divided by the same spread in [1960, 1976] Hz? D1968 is 1.0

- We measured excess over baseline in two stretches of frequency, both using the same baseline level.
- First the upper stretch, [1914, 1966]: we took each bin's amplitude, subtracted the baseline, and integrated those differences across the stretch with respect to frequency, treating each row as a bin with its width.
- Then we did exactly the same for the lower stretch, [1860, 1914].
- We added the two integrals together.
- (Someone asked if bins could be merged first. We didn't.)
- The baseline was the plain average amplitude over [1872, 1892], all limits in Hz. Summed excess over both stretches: 35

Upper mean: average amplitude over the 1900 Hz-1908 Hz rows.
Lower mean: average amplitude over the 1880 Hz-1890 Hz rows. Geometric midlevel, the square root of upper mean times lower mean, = 2.33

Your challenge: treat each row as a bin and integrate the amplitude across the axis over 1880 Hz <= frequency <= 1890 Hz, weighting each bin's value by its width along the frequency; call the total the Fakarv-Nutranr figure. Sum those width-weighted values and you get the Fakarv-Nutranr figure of 22.9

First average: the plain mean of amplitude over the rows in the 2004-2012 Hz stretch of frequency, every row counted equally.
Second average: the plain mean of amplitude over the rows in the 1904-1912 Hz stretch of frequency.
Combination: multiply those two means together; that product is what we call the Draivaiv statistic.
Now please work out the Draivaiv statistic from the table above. 8.0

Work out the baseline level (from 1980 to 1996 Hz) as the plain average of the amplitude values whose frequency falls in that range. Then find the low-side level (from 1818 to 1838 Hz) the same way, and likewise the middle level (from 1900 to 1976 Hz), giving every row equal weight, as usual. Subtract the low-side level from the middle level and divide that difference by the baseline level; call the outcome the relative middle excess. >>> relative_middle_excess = 0.14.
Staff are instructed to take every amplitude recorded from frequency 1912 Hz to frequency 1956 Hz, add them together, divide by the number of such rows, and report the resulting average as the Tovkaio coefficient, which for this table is 2.88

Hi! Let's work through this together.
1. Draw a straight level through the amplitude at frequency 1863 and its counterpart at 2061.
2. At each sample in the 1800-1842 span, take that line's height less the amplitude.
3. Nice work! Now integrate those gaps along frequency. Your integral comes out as -21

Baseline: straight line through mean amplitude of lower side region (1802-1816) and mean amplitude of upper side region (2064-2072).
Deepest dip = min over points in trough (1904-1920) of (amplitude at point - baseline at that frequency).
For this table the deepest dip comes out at -0.4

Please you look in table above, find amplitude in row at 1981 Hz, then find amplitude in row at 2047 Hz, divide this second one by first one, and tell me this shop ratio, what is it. 1.0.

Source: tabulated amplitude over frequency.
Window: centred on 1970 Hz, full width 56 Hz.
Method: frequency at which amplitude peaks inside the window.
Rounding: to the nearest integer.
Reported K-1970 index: 1979 Hz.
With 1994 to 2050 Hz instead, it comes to 2049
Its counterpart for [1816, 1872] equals 1845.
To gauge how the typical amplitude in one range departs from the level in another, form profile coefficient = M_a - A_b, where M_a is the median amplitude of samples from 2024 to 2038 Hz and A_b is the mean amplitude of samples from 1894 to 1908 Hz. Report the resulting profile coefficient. 1.0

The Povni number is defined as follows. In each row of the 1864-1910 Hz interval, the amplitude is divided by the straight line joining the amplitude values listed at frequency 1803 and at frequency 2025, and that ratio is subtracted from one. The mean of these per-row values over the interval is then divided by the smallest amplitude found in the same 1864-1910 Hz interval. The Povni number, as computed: 0.08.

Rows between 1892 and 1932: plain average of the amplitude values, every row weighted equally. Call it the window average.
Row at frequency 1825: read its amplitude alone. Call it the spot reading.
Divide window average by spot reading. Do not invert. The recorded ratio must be 1.01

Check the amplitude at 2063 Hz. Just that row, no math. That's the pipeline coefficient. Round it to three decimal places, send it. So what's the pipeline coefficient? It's 3.513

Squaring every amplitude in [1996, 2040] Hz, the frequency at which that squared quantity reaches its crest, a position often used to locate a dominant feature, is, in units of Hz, 2027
